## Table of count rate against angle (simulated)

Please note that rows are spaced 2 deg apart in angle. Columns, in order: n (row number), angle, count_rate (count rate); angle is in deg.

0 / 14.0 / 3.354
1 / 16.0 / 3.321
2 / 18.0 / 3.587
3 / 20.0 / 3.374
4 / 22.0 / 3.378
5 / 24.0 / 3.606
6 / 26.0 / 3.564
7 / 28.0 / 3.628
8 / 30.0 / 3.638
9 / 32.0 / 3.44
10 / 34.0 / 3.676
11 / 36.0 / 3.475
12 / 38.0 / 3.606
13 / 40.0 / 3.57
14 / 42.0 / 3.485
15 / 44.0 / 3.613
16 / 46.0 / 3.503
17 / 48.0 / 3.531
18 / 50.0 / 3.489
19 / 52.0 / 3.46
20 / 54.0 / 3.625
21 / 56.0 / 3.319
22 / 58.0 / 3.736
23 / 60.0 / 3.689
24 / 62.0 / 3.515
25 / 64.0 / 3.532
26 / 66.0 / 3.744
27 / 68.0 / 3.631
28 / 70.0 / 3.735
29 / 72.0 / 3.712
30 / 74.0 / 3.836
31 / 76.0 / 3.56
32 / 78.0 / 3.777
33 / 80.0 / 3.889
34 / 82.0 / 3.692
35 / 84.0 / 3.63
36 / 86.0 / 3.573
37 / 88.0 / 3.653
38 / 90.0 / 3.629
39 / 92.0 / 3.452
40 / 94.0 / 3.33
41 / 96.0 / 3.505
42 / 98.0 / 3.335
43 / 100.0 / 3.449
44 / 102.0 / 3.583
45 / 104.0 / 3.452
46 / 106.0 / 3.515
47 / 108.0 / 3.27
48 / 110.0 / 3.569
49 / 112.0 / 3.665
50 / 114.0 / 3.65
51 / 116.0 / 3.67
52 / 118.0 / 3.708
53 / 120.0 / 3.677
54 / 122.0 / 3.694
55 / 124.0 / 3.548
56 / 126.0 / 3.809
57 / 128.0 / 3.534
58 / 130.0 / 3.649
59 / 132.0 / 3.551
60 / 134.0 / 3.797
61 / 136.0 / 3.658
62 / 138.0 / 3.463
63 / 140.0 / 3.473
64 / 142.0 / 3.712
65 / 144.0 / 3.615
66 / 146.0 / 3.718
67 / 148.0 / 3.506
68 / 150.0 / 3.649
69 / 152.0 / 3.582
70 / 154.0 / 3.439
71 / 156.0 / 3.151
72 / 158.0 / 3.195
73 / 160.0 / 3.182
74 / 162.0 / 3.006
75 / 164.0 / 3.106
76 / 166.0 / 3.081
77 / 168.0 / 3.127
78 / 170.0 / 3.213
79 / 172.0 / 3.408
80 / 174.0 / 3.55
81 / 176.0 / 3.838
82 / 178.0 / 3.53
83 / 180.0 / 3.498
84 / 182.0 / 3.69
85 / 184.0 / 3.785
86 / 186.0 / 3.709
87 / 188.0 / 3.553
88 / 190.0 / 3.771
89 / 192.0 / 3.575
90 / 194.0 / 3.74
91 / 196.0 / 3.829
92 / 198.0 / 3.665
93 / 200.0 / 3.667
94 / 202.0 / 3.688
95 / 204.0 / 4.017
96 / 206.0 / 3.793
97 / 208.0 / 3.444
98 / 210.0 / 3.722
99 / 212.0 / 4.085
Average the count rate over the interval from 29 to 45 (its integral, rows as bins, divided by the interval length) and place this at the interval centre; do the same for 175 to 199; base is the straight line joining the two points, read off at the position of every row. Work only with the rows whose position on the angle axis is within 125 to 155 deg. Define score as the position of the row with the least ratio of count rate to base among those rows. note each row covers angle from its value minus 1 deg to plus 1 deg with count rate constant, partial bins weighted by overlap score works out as 154.0 deg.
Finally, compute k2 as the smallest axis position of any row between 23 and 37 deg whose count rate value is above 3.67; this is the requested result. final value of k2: 34.0 deg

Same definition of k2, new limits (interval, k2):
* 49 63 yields 58.0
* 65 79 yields 66.0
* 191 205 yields 194.0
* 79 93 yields 80.0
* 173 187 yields 176.0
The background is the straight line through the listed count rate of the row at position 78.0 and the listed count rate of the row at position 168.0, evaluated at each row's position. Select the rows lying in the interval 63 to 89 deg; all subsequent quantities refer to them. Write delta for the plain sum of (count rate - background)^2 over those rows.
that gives 0.3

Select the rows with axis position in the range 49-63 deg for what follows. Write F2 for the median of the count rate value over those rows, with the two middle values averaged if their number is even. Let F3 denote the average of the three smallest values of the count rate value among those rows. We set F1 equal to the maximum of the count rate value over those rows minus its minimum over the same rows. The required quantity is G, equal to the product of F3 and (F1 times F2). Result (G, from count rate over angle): 5.0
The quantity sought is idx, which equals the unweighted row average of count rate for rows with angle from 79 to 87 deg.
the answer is 3.70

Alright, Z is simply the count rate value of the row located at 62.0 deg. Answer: 3.515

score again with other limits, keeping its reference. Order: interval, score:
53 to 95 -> 94.0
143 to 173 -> 162.0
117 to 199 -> 162.0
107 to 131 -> 108.0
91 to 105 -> 94.0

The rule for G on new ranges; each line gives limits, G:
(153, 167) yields 4.2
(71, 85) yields 4.4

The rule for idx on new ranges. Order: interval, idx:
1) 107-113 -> 3.50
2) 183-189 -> 3.68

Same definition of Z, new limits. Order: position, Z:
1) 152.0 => 3.582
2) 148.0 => 3.506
